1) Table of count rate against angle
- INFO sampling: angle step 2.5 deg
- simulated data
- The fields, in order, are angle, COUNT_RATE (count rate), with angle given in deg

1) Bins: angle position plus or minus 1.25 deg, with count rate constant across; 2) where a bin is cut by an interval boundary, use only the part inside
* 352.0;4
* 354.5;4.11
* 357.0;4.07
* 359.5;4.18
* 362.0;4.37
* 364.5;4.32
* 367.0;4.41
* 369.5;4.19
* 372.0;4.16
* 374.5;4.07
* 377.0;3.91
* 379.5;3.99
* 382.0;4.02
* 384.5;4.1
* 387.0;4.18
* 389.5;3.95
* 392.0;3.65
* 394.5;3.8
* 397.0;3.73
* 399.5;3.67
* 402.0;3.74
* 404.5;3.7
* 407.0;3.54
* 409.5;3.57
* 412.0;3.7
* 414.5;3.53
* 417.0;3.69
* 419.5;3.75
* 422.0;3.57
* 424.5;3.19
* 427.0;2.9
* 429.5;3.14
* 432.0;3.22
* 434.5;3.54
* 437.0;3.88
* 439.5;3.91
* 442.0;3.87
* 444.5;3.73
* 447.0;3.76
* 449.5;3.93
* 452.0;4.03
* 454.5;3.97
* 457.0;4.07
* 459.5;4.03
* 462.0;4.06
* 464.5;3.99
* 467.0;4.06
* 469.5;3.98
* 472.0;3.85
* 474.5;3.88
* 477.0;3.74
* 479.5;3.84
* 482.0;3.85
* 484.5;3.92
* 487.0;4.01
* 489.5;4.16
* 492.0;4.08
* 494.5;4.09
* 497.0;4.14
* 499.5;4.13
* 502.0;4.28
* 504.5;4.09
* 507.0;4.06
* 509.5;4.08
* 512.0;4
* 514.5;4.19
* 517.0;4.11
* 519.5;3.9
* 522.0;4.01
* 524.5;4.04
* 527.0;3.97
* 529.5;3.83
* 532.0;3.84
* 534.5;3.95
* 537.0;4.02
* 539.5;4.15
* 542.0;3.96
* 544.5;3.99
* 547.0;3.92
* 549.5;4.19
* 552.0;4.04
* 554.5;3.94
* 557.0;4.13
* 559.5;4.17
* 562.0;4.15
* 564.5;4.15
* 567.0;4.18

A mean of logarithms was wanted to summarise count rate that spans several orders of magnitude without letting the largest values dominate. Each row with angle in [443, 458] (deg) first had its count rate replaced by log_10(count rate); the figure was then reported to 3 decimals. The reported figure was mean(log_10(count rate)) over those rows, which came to 0.592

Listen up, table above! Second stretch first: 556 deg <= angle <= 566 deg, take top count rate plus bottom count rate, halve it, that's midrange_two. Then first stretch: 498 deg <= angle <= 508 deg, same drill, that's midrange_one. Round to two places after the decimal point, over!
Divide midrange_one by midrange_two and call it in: 1.00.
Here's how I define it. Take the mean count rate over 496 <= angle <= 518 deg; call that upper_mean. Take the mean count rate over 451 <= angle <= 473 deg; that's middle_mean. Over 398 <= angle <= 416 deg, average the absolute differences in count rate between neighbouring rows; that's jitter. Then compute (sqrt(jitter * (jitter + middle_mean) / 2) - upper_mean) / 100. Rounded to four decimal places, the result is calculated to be -0.0367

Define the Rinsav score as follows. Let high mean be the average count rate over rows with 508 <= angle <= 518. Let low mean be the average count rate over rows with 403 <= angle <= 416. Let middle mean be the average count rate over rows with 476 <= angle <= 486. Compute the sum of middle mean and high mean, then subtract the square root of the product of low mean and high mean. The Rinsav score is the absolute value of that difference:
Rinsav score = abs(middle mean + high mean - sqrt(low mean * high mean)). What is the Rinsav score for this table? 4.09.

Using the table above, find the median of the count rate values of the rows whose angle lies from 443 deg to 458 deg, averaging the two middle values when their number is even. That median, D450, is 3.95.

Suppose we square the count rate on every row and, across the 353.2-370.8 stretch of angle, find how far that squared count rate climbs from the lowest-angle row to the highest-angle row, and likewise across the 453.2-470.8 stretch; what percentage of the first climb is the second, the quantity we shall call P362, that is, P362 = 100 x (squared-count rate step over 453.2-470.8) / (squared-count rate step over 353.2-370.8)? 12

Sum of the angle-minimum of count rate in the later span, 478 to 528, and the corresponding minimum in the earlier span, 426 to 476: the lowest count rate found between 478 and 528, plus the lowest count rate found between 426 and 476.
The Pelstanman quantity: 6.7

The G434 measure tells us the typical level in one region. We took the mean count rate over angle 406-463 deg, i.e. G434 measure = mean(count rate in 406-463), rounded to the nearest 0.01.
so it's 3.68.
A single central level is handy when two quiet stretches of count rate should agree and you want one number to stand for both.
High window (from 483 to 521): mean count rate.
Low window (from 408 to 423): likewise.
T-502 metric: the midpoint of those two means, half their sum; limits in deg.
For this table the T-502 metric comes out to 3.86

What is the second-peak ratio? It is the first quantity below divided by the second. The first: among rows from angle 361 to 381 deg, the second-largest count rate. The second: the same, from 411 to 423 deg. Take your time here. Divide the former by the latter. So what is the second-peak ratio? 1.18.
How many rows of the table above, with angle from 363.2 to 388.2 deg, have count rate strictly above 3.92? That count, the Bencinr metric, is 9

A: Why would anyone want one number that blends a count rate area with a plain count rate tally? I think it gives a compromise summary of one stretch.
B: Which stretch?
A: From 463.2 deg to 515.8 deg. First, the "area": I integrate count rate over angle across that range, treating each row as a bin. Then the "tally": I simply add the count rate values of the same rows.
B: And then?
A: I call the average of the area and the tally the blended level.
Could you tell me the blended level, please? 148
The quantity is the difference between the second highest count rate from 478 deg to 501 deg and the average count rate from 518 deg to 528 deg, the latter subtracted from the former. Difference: 0.2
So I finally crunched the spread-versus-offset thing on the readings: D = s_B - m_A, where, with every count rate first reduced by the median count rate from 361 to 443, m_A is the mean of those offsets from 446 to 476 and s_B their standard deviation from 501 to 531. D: -0.10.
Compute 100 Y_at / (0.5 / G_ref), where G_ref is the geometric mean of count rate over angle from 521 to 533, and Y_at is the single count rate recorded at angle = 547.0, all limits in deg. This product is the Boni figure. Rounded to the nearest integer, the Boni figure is 3087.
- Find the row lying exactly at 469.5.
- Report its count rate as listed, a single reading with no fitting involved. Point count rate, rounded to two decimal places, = 3.98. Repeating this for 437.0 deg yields 3.88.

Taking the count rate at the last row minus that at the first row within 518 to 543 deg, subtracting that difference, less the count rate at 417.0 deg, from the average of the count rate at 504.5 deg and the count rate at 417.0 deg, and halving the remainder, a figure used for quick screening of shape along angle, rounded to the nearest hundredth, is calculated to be 3.76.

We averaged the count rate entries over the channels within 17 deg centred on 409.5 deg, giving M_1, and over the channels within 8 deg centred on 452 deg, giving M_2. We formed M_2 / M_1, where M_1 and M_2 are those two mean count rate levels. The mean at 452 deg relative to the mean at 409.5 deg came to 1.09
